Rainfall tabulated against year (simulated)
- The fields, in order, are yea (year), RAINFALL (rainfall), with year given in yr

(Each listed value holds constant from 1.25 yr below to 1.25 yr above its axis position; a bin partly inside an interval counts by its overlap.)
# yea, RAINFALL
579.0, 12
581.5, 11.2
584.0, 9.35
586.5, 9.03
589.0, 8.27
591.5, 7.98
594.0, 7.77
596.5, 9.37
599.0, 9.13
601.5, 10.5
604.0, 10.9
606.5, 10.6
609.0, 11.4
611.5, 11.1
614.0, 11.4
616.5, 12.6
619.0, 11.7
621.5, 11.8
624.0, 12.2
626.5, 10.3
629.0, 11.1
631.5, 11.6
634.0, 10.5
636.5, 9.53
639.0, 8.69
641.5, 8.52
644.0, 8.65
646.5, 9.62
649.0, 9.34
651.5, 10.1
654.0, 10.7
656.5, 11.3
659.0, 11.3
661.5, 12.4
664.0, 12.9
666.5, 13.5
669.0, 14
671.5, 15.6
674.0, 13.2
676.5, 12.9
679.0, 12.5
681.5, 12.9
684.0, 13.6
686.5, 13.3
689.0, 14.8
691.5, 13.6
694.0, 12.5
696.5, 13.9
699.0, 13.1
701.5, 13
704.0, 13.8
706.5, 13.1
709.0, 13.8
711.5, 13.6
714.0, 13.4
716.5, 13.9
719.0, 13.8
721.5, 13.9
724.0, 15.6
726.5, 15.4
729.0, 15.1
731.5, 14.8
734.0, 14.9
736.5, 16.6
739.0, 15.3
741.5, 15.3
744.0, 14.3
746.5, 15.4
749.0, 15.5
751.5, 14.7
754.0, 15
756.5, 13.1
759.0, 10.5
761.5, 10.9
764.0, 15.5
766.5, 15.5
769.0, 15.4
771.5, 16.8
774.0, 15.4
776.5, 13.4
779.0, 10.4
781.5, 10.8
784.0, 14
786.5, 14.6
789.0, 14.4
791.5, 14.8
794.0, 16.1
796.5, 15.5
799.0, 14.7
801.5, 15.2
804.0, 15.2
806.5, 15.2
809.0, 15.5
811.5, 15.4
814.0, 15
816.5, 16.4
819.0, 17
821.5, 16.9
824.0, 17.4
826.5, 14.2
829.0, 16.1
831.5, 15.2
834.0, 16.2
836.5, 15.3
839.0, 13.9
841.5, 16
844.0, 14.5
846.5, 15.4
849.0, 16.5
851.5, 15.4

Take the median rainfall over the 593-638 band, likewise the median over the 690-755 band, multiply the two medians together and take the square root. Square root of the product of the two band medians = 12.5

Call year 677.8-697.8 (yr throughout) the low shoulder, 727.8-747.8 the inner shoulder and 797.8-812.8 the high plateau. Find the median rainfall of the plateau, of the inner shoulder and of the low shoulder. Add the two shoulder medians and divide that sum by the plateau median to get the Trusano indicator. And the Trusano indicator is 1.88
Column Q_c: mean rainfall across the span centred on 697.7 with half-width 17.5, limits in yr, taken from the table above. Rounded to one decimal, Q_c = 13.5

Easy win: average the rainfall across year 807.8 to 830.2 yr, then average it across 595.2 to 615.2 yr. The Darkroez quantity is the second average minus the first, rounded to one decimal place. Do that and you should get -5.4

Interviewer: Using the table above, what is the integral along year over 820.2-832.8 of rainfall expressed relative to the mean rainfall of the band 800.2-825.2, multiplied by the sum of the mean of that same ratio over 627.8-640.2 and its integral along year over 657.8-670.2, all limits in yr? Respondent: 134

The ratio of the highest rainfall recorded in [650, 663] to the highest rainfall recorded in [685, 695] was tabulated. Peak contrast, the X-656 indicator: 0.84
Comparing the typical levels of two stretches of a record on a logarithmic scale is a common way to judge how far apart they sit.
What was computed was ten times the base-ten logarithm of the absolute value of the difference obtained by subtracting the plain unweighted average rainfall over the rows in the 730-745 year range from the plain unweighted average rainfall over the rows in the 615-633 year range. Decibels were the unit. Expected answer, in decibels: 6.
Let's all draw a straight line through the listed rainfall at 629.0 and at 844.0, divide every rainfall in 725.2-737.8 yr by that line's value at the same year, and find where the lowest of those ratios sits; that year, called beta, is 731.5 yr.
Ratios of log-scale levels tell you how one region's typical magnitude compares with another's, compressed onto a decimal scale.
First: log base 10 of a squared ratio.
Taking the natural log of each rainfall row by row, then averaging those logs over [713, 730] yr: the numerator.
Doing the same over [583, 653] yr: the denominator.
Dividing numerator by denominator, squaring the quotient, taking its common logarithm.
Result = 0.127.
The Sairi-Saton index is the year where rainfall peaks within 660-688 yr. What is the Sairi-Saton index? 671.5 yr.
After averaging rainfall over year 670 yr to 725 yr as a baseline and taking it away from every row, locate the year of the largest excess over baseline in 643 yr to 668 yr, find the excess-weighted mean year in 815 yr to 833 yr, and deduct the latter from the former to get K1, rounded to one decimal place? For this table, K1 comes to -156.4 yr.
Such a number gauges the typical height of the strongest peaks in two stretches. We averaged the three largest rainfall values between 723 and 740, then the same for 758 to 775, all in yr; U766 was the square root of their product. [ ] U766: 15.9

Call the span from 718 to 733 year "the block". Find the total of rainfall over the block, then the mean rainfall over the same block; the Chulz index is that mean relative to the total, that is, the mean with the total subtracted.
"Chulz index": -74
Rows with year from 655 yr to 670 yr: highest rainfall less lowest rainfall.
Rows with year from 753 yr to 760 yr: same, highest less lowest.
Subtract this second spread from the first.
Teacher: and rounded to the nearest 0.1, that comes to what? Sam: -1.8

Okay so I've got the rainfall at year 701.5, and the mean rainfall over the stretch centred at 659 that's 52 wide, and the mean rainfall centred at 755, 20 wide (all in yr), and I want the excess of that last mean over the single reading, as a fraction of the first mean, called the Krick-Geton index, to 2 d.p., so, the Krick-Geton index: 0.07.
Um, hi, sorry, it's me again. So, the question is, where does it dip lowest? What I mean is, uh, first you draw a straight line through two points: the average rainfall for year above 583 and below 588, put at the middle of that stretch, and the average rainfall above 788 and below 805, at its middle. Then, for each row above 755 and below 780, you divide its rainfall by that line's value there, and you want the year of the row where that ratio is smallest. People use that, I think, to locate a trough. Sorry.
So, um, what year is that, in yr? 779.0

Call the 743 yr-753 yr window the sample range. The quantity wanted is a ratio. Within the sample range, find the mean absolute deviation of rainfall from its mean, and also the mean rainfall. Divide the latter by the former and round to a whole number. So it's 32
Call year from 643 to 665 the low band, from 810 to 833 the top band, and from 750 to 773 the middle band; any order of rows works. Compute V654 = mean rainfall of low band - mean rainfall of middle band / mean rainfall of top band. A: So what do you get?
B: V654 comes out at 9.8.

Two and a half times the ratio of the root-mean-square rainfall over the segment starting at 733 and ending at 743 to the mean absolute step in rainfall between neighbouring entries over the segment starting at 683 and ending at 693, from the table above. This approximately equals 39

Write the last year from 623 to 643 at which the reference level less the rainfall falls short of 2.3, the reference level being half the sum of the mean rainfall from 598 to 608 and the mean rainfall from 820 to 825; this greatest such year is 631.5 yr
